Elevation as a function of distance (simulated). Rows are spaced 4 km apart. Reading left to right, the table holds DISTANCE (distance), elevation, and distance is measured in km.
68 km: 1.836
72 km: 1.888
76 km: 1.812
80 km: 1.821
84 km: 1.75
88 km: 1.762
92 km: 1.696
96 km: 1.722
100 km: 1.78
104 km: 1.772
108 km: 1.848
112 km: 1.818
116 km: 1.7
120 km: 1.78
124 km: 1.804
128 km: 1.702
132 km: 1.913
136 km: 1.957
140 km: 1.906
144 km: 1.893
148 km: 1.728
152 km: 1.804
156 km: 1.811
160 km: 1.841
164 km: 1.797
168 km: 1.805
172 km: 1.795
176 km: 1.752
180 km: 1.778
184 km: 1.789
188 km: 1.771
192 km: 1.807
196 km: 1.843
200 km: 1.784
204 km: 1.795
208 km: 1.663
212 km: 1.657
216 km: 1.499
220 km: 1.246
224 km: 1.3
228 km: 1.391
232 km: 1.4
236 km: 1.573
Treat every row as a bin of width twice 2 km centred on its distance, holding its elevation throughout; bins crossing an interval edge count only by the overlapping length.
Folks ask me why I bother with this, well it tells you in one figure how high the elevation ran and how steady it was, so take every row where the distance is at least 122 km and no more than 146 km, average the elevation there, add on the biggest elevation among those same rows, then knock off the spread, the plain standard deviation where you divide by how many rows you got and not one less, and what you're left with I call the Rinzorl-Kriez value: 3.73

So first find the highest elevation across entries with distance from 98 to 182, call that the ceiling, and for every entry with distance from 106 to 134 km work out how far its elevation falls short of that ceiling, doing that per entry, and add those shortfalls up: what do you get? 1.1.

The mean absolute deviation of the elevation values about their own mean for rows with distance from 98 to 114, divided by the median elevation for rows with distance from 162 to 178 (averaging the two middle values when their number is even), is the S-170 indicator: 0.016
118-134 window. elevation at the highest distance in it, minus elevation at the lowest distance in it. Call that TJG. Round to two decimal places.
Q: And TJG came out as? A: 0.13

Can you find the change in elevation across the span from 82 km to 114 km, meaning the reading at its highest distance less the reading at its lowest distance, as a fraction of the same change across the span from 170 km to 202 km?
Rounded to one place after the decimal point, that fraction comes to -6.2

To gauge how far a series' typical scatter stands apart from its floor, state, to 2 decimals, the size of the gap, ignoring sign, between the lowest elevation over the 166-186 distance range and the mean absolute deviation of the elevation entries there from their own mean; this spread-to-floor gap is 1.74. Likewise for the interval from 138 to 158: 1.67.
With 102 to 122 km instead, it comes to 1.66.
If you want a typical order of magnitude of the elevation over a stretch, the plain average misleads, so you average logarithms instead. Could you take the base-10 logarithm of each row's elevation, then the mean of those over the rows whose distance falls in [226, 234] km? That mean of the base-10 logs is 0.145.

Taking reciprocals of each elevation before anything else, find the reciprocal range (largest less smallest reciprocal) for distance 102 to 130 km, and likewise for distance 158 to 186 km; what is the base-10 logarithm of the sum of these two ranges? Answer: -1.13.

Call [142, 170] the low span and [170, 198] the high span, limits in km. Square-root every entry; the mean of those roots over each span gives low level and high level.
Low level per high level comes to 1.01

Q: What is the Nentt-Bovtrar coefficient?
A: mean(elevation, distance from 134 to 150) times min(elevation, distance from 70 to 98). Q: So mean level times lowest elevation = 3.17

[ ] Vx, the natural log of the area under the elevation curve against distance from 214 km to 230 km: 3.1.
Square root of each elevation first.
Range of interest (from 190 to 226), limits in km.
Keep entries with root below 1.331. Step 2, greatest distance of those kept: 224 km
